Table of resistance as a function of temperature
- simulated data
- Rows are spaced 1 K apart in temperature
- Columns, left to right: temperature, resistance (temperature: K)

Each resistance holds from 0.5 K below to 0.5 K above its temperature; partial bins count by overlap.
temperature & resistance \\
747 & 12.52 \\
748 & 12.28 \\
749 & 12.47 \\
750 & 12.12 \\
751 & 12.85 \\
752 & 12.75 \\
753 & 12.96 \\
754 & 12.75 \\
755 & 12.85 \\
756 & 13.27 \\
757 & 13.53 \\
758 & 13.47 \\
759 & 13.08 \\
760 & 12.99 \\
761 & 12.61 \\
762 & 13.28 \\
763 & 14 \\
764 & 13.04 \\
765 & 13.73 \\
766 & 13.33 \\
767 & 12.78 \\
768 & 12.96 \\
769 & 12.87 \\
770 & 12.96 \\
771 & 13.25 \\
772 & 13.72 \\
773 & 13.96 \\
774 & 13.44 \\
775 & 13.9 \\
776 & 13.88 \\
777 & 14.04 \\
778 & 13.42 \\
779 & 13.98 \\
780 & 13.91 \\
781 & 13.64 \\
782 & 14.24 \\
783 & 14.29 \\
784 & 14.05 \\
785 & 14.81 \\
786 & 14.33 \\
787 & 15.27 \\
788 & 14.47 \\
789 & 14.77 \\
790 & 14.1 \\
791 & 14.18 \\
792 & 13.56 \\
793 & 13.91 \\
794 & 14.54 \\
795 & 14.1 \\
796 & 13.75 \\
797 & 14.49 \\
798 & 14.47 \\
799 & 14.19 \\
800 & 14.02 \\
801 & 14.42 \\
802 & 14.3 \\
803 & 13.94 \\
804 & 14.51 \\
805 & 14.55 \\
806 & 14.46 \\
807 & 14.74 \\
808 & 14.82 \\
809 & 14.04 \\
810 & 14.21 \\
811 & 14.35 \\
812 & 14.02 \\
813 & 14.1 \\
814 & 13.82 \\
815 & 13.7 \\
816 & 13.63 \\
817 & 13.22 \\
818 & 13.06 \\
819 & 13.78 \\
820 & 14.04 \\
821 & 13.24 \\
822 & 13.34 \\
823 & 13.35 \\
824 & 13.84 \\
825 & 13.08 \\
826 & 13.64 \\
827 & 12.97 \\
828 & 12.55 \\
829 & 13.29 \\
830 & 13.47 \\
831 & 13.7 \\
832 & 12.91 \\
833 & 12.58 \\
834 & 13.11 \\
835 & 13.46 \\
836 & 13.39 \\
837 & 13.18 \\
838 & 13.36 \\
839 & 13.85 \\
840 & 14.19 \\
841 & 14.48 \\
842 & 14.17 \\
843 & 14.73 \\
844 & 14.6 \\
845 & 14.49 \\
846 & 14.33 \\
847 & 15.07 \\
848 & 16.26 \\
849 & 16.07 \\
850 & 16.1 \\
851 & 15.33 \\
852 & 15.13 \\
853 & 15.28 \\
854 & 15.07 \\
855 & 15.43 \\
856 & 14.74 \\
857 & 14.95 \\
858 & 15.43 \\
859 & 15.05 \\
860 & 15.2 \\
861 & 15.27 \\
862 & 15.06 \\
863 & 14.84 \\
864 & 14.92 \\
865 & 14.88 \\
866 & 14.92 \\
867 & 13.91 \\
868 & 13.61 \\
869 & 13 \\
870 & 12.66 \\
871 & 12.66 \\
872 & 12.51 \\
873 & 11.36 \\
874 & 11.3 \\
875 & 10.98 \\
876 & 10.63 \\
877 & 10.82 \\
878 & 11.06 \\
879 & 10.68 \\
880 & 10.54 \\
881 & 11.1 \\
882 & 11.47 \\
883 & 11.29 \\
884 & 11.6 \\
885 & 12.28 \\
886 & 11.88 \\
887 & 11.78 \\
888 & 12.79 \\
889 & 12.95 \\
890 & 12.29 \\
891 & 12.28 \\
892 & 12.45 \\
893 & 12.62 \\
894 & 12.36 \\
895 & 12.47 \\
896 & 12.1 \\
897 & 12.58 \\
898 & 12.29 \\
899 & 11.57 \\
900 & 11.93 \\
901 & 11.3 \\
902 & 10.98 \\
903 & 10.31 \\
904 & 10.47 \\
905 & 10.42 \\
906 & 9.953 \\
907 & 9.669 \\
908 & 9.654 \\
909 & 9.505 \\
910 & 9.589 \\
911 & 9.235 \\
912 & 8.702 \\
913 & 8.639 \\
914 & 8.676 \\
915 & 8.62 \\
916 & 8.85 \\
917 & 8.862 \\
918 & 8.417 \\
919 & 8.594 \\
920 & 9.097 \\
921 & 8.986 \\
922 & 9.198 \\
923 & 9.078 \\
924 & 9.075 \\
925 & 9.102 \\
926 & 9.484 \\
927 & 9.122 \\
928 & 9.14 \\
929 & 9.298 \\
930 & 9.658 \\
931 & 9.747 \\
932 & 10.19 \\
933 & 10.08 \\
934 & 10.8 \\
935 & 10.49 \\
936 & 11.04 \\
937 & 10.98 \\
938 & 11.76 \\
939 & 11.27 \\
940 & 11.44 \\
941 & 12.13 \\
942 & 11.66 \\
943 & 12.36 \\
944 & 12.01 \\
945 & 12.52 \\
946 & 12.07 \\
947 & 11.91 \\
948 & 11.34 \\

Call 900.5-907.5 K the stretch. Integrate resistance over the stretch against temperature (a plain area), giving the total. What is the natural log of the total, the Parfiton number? 4.29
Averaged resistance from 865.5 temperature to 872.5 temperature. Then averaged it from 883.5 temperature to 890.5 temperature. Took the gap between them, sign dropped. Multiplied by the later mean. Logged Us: 13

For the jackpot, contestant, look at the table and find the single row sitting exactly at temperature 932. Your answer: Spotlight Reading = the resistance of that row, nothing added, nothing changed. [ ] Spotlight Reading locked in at 10.19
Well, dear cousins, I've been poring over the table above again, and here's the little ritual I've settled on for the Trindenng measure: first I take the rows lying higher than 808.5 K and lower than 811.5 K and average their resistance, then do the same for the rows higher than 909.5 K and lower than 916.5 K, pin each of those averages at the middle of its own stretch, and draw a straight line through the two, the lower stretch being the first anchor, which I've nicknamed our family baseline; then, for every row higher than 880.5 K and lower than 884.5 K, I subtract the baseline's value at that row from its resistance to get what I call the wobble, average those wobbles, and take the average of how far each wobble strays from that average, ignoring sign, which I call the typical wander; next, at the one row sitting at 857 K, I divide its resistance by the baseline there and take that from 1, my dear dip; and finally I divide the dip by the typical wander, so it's -1.4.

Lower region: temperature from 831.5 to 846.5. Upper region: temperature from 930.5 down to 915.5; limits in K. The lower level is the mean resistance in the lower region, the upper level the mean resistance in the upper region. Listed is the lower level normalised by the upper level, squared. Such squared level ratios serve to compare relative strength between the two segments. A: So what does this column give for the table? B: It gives 2.3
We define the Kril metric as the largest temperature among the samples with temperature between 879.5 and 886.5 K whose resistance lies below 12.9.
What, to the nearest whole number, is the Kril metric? 886 K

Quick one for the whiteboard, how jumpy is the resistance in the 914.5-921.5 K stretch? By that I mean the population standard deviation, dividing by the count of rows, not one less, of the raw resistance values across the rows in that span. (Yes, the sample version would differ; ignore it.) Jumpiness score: 0.22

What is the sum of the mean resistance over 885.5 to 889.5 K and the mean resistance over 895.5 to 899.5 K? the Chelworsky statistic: 24.5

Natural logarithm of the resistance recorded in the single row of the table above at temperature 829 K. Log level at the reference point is 2.59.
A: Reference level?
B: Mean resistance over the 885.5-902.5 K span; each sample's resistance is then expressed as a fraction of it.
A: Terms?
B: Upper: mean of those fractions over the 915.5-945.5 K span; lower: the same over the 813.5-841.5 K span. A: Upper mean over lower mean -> 0.76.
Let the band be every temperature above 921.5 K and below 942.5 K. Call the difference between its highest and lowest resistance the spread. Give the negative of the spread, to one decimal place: -3.1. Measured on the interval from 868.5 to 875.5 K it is -2.0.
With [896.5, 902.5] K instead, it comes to -1.6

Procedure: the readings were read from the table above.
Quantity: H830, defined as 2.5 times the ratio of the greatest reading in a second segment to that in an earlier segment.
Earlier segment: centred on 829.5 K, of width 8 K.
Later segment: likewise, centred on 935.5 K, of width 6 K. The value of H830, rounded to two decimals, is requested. 2.15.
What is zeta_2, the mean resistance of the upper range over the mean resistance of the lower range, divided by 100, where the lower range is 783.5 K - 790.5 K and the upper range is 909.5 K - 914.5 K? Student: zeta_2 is 0.0062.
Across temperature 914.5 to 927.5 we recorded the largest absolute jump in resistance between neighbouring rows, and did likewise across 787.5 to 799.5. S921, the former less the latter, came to -0.2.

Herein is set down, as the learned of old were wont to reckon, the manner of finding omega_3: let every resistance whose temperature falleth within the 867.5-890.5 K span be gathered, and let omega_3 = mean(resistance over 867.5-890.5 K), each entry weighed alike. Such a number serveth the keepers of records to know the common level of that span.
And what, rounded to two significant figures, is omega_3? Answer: 12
